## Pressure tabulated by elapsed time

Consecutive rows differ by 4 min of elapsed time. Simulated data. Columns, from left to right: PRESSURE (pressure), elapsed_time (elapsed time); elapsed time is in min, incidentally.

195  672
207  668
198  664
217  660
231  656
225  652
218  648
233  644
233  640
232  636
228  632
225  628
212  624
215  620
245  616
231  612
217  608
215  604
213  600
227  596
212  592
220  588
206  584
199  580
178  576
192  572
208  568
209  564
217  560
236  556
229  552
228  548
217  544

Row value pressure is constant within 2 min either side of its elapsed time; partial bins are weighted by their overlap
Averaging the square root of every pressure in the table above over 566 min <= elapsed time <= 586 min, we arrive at 14.0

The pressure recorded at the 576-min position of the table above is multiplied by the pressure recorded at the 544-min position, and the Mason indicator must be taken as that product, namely 38626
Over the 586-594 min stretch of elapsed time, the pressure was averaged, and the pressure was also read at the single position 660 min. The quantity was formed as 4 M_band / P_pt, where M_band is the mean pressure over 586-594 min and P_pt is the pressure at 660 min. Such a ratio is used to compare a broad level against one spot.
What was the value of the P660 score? 3.98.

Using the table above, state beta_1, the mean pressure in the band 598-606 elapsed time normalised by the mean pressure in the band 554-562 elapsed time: 0.94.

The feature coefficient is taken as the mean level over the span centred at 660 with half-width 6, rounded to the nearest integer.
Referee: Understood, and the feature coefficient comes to 215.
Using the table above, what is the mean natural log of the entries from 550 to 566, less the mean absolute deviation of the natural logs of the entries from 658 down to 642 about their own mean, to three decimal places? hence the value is 5.382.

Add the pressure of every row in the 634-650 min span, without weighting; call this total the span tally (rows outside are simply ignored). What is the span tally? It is 916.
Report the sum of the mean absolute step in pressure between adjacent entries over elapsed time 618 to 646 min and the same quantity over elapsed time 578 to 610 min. 13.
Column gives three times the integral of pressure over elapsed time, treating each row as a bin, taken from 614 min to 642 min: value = 19080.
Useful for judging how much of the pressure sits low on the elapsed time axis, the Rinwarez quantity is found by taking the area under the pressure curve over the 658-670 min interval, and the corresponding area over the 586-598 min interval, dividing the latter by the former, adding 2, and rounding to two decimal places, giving 3.06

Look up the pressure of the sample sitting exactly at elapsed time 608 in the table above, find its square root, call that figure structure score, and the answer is 14.7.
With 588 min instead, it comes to 14.8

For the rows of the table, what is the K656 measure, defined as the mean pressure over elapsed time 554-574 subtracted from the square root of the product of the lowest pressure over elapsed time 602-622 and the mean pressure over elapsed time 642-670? 4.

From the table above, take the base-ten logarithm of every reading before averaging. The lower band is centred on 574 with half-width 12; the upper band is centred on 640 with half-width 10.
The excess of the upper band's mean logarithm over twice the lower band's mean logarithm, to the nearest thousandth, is -2.236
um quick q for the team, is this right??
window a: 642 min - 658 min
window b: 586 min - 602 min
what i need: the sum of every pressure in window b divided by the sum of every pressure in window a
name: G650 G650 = 0.96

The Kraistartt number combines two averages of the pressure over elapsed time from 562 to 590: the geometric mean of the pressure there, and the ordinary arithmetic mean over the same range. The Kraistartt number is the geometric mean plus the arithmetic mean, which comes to 403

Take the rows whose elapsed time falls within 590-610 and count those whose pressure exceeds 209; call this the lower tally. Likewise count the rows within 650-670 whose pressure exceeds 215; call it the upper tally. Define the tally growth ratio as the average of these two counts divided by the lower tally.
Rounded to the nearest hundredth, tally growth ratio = 0.80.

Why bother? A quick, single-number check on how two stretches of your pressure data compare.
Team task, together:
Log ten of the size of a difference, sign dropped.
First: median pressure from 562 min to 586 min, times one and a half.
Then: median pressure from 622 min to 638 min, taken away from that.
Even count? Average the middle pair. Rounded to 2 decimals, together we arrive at 1.89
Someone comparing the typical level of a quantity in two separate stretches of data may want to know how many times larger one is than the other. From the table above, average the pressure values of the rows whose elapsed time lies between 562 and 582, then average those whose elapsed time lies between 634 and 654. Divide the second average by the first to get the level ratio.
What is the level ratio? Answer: 1.16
